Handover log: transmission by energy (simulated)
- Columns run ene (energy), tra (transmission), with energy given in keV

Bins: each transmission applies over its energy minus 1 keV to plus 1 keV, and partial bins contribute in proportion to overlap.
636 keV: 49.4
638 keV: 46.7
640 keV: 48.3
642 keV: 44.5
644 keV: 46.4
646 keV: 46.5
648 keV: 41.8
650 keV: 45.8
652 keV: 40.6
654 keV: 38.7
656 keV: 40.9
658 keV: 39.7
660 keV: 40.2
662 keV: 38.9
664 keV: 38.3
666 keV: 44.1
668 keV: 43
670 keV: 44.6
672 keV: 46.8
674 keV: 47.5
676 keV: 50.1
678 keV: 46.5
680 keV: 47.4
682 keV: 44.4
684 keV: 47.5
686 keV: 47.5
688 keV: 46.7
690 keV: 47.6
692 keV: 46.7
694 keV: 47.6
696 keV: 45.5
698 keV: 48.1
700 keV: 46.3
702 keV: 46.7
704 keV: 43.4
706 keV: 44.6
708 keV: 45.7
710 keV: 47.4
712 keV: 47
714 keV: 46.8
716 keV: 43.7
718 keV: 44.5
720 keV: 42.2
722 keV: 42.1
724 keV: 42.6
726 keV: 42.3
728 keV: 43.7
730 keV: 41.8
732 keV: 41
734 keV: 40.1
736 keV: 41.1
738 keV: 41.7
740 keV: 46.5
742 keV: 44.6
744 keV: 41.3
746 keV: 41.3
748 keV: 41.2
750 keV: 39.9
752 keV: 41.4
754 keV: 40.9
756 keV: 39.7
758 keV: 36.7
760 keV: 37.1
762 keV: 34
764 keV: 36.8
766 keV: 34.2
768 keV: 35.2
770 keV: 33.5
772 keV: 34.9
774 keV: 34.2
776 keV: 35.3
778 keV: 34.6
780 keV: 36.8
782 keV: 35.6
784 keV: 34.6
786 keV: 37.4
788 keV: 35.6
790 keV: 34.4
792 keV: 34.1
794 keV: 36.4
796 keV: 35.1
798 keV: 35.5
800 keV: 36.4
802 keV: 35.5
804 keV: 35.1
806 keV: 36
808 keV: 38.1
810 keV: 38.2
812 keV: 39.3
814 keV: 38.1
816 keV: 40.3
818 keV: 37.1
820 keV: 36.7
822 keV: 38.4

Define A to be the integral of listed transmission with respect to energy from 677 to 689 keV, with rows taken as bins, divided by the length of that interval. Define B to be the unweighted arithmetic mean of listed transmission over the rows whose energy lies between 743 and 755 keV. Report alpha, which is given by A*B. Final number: 1913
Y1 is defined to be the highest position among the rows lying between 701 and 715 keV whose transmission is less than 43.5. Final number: 704 keV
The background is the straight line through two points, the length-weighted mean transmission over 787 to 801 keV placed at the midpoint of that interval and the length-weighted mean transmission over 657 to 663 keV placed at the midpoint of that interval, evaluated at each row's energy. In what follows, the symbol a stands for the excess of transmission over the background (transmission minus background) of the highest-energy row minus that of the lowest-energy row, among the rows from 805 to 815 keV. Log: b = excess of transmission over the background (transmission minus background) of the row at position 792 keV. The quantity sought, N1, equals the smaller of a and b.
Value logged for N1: -1.3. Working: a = 2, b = -1.3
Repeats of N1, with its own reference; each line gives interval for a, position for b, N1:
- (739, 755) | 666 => -5.2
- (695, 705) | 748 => -1.8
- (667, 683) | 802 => 0.4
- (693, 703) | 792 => -1.3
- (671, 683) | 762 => -2.4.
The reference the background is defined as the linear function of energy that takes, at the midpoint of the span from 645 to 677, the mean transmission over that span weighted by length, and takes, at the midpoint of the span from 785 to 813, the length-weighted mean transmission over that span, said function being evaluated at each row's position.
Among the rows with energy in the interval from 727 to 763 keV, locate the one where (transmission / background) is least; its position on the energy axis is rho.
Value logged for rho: 762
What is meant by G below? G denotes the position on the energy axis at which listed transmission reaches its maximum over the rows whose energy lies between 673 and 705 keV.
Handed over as 676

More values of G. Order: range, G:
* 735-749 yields 740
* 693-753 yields 698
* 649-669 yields 650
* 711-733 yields 712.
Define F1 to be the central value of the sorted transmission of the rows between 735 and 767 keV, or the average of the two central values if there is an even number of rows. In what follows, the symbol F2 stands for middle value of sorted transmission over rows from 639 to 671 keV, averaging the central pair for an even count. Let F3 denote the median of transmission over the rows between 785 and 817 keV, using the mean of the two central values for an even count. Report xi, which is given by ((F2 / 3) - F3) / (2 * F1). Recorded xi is -0.269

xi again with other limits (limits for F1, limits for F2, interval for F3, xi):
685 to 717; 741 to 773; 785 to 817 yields -0.251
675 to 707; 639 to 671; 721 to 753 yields -0.294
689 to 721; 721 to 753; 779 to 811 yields -0.234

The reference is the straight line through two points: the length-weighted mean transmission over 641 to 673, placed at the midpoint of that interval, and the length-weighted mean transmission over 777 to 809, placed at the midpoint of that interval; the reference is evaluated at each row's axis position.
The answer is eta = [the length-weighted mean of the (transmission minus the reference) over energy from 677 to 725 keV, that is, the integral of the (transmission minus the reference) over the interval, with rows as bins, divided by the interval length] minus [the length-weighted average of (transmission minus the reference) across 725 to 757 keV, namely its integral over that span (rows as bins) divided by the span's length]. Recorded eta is 2.0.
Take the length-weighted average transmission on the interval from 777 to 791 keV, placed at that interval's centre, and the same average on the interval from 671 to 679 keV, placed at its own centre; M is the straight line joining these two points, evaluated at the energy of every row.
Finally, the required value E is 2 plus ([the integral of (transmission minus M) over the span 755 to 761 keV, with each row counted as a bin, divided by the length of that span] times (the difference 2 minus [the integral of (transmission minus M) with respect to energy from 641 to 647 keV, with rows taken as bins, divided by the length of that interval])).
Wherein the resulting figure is -3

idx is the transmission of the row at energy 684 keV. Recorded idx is 47.5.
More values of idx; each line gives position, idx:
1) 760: 37.1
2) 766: 34.2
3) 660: 40.2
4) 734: 40.1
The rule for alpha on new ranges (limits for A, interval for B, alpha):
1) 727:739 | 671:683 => 1958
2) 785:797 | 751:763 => 1360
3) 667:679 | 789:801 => 1639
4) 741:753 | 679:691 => 1950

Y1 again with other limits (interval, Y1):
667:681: 668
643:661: 660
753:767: 766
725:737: 736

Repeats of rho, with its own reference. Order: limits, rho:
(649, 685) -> 654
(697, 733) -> 732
